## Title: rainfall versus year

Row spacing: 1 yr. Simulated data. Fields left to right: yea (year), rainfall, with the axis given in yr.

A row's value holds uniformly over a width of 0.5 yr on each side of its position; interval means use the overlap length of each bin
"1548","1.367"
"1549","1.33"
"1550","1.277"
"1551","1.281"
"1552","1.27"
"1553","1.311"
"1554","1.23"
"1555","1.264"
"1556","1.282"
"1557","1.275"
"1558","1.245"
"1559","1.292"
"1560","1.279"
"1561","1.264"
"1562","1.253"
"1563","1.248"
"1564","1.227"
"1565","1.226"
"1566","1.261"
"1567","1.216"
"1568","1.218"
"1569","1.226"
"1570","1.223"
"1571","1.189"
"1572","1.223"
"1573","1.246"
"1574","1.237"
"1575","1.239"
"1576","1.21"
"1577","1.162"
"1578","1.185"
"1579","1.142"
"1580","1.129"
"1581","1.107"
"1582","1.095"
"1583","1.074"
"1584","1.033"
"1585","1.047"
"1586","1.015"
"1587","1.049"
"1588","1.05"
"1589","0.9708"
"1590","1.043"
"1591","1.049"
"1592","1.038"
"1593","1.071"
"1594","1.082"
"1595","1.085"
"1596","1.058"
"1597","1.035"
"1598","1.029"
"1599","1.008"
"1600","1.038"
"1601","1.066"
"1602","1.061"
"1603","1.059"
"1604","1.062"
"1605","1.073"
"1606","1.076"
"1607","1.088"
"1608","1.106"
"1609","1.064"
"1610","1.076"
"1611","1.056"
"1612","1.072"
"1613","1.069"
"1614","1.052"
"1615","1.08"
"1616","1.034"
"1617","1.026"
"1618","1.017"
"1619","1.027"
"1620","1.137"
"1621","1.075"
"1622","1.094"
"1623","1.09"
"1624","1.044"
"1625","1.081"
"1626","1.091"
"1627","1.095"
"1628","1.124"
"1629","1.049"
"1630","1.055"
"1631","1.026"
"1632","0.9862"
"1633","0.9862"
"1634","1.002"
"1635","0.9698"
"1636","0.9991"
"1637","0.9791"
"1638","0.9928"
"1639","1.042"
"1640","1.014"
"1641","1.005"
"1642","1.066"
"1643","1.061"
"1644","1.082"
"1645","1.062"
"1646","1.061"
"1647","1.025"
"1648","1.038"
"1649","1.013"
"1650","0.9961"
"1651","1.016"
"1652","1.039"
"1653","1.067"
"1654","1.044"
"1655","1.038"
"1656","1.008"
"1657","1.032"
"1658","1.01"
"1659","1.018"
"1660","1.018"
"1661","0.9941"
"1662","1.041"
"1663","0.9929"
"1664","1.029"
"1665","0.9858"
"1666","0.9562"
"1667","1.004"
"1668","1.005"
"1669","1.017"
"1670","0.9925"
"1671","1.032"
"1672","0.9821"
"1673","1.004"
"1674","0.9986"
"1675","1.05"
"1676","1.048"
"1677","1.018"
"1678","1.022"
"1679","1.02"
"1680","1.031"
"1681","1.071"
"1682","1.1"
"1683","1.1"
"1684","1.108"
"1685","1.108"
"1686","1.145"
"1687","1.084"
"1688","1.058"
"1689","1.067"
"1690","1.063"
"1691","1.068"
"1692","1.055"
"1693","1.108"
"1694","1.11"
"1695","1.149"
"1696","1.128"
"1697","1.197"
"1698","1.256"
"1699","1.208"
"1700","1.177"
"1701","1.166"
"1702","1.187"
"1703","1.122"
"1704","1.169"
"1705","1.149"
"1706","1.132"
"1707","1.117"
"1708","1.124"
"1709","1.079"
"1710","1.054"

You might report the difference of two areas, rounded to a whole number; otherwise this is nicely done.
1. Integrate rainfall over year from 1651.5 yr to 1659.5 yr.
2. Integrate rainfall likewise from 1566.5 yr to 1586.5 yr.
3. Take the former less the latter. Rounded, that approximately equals -15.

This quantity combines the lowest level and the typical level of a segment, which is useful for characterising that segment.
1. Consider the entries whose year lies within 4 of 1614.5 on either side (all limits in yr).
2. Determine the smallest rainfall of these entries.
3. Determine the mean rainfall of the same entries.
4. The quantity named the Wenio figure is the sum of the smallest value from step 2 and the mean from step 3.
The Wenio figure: 2.07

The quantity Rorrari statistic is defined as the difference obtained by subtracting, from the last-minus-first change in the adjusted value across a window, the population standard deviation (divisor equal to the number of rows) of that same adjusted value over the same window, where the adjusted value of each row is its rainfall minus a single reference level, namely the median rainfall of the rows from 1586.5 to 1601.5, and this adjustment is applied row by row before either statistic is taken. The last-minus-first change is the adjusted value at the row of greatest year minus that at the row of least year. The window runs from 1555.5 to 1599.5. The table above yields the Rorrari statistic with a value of -0.37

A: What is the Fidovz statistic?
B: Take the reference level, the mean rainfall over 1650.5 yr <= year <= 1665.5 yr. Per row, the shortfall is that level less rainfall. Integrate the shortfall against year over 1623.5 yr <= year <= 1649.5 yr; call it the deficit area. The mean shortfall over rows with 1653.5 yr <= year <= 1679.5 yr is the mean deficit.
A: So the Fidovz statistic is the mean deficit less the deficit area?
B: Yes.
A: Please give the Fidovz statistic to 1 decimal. 0.4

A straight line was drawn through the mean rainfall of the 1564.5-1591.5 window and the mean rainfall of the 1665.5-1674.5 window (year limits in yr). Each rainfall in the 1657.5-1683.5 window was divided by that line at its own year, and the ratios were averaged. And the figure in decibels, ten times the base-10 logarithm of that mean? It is 0.10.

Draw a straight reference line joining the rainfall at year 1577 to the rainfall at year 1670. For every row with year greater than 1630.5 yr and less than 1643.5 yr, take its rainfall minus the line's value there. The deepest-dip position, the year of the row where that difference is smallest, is 1635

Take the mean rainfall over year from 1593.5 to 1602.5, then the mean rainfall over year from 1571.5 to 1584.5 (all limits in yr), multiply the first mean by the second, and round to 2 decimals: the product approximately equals 1.22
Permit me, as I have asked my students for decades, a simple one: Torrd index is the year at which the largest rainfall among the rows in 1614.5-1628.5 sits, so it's 1620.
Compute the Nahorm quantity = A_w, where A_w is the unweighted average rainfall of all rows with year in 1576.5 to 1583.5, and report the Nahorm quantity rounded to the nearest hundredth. 1.13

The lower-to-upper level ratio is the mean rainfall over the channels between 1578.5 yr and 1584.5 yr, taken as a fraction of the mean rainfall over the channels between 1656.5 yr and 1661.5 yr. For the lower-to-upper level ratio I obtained 1.08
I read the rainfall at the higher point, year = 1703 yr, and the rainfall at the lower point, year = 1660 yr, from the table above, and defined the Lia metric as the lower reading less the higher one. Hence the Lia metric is -0.10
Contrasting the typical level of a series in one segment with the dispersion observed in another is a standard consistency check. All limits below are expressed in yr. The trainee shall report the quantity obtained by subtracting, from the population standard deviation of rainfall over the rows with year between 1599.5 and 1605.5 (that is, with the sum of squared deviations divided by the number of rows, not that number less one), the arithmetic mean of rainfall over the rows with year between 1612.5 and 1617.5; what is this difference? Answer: -1.04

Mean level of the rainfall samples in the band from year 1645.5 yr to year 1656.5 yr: 1.03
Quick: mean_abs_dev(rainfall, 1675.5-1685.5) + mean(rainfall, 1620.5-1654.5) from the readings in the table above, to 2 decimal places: 1.08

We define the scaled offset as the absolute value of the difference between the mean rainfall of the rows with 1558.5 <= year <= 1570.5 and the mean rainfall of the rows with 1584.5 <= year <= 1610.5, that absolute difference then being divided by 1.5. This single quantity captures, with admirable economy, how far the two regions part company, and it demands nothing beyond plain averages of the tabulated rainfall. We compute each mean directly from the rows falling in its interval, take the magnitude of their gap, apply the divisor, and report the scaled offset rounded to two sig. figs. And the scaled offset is 0.13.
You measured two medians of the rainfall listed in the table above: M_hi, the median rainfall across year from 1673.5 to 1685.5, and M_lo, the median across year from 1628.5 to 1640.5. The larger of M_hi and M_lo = 1.05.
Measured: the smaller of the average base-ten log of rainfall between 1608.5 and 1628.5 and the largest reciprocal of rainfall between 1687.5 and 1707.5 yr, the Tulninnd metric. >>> 0.029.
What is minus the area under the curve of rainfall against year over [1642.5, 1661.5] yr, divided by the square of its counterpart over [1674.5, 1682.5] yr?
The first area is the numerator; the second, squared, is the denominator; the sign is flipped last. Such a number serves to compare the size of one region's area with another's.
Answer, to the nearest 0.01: -0.28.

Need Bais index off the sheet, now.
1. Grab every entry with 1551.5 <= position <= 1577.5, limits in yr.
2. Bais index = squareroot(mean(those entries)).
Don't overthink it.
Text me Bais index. 1.115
